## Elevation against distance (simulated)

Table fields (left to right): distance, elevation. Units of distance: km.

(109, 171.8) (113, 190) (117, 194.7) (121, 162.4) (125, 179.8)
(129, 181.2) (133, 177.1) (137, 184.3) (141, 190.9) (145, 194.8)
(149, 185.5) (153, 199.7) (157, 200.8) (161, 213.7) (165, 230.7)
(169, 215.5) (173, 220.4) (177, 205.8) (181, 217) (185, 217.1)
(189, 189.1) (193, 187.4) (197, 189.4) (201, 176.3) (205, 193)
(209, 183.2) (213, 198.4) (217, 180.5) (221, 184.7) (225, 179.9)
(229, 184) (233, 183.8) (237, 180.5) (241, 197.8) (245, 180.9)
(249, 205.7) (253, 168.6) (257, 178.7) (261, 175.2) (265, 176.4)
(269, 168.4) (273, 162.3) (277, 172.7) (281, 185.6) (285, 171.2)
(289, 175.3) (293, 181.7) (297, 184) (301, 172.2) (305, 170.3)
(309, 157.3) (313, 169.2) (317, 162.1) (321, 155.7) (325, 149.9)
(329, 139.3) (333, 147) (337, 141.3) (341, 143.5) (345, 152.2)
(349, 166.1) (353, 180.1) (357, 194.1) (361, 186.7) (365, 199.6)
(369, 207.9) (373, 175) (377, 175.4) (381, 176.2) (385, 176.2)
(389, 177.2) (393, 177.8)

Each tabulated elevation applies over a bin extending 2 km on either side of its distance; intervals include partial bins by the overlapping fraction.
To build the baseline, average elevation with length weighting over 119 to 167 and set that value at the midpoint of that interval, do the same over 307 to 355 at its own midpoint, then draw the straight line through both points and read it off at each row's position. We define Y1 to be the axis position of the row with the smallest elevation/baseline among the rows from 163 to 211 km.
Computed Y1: 201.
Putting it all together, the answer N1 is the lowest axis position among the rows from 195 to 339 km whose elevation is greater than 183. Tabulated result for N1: 197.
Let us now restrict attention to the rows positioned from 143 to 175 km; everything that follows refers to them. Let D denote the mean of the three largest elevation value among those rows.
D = 222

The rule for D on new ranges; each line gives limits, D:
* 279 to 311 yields 184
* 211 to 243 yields 194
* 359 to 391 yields 198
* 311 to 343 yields 162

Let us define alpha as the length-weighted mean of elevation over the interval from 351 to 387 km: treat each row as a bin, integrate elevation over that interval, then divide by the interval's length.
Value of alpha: 186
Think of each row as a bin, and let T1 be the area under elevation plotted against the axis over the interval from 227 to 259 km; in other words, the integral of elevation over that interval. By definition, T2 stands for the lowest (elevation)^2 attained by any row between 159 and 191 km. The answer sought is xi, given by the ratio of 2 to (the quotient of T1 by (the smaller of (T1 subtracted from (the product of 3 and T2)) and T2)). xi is 12.1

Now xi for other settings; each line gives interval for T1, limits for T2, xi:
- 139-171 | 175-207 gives 9.5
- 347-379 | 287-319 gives 8.3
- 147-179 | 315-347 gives 5.8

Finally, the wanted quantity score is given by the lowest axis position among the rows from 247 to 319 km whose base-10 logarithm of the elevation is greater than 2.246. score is 249 km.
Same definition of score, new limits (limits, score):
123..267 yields 125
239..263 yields 241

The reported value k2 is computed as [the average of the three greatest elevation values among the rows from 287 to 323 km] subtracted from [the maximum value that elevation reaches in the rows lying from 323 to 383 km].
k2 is 28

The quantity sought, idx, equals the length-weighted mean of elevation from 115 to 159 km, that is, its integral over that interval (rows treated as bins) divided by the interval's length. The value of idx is 186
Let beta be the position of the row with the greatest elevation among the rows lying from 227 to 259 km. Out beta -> 249 km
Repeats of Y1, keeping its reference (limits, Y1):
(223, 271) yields 253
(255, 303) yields 273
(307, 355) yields 329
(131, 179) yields 133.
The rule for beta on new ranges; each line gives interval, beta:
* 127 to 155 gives 153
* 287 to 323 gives 297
